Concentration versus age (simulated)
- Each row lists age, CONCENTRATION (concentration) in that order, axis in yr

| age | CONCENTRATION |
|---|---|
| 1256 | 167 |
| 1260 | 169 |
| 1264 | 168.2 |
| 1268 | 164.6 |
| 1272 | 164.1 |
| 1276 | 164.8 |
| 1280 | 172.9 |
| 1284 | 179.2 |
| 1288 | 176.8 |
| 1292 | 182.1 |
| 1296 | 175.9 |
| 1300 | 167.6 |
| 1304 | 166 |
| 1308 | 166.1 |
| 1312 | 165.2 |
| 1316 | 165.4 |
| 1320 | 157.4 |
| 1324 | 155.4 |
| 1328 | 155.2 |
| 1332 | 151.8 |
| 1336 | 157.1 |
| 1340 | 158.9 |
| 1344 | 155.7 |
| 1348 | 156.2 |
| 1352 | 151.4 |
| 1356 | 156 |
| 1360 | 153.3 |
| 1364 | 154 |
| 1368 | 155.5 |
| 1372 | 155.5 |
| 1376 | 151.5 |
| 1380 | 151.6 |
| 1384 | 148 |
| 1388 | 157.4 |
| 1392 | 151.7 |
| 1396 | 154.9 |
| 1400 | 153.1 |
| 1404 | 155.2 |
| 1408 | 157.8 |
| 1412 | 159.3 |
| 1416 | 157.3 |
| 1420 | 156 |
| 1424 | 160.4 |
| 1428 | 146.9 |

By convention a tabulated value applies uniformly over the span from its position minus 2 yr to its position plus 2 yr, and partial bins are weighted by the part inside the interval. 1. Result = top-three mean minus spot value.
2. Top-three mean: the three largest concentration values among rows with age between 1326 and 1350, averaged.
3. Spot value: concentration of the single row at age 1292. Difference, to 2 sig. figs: -25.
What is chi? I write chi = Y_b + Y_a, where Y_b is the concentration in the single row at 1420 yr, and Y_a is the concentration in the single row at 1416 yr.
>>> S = 313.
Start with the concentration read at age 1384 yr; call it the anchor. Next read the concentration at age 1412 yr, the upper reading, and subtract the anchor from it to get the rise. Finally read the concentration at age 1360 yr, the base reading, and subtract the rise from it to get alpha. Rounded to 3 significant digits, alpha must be 142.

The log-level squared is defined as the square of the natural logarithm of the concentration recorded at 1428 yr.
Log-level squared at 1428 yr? 24.9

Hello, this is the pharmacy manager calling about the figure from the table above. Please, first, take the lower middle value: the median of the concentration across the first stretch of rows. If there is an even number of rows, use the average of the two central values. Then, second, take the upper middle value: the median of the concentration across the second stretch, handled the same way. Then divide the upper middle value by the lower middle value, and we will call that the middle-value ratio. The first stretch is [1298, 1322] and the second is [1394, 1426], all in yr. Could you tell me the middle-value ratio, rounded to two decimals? 0.95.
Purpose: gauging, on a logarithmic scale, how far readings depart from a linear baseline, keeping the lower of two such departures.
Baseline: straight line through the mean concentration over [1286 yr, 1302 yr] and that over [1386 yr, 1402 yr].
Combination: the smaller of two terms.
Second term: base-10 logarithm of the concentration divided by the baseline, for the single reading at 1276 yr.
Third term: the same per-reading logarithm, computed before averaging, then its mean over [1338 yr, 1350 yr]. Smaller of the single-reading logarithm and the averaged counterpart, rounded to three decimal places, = -0.037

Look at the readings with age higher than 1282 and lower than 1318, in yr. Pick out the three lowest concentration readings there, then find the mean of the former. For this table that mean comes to 166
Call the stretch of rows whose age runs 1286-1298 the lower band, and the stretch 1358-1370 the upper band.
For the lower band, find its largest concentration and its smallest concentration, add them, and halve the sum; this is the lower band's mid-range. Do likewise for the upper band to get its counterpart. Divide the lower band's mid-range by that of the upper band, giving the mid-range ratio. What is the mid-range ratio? 1.16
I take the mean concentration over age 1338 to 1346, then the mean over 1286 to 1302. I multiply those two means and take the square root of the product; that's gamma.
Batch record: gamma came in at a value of 166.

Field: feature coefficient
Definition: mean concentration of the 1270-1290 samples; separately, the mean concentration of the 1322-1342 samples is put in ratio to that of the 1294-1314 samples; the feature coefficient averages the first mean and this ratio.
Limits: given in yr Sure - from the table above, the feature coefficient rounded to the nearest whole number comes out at 86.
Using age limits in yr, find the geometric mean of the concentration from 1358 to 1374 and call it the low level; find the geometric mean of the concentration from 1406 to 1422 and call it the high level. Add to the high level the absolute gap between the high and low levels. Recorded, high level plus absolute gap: 161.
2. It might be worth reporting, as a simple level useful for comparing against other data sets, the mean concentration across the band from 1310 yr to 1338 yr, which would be 158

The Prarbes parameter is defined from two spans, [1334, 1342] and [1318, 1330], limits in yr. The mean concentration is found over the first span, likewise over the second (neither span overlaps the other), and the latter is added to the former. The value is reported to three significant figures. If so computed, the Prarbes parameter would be 314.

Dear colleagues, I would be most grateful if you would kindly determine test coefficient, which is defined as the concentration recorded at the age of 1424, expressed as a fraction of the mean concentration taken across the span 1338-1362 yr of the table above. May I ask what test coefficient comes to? 1.03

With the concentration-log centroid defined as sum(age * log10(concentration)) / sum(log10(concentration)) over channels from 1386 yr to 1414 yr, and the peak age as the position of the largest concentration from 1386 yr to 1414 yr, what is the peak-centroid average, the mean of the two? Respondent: 1406.0 yr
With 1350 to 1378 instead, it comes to 1360.0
